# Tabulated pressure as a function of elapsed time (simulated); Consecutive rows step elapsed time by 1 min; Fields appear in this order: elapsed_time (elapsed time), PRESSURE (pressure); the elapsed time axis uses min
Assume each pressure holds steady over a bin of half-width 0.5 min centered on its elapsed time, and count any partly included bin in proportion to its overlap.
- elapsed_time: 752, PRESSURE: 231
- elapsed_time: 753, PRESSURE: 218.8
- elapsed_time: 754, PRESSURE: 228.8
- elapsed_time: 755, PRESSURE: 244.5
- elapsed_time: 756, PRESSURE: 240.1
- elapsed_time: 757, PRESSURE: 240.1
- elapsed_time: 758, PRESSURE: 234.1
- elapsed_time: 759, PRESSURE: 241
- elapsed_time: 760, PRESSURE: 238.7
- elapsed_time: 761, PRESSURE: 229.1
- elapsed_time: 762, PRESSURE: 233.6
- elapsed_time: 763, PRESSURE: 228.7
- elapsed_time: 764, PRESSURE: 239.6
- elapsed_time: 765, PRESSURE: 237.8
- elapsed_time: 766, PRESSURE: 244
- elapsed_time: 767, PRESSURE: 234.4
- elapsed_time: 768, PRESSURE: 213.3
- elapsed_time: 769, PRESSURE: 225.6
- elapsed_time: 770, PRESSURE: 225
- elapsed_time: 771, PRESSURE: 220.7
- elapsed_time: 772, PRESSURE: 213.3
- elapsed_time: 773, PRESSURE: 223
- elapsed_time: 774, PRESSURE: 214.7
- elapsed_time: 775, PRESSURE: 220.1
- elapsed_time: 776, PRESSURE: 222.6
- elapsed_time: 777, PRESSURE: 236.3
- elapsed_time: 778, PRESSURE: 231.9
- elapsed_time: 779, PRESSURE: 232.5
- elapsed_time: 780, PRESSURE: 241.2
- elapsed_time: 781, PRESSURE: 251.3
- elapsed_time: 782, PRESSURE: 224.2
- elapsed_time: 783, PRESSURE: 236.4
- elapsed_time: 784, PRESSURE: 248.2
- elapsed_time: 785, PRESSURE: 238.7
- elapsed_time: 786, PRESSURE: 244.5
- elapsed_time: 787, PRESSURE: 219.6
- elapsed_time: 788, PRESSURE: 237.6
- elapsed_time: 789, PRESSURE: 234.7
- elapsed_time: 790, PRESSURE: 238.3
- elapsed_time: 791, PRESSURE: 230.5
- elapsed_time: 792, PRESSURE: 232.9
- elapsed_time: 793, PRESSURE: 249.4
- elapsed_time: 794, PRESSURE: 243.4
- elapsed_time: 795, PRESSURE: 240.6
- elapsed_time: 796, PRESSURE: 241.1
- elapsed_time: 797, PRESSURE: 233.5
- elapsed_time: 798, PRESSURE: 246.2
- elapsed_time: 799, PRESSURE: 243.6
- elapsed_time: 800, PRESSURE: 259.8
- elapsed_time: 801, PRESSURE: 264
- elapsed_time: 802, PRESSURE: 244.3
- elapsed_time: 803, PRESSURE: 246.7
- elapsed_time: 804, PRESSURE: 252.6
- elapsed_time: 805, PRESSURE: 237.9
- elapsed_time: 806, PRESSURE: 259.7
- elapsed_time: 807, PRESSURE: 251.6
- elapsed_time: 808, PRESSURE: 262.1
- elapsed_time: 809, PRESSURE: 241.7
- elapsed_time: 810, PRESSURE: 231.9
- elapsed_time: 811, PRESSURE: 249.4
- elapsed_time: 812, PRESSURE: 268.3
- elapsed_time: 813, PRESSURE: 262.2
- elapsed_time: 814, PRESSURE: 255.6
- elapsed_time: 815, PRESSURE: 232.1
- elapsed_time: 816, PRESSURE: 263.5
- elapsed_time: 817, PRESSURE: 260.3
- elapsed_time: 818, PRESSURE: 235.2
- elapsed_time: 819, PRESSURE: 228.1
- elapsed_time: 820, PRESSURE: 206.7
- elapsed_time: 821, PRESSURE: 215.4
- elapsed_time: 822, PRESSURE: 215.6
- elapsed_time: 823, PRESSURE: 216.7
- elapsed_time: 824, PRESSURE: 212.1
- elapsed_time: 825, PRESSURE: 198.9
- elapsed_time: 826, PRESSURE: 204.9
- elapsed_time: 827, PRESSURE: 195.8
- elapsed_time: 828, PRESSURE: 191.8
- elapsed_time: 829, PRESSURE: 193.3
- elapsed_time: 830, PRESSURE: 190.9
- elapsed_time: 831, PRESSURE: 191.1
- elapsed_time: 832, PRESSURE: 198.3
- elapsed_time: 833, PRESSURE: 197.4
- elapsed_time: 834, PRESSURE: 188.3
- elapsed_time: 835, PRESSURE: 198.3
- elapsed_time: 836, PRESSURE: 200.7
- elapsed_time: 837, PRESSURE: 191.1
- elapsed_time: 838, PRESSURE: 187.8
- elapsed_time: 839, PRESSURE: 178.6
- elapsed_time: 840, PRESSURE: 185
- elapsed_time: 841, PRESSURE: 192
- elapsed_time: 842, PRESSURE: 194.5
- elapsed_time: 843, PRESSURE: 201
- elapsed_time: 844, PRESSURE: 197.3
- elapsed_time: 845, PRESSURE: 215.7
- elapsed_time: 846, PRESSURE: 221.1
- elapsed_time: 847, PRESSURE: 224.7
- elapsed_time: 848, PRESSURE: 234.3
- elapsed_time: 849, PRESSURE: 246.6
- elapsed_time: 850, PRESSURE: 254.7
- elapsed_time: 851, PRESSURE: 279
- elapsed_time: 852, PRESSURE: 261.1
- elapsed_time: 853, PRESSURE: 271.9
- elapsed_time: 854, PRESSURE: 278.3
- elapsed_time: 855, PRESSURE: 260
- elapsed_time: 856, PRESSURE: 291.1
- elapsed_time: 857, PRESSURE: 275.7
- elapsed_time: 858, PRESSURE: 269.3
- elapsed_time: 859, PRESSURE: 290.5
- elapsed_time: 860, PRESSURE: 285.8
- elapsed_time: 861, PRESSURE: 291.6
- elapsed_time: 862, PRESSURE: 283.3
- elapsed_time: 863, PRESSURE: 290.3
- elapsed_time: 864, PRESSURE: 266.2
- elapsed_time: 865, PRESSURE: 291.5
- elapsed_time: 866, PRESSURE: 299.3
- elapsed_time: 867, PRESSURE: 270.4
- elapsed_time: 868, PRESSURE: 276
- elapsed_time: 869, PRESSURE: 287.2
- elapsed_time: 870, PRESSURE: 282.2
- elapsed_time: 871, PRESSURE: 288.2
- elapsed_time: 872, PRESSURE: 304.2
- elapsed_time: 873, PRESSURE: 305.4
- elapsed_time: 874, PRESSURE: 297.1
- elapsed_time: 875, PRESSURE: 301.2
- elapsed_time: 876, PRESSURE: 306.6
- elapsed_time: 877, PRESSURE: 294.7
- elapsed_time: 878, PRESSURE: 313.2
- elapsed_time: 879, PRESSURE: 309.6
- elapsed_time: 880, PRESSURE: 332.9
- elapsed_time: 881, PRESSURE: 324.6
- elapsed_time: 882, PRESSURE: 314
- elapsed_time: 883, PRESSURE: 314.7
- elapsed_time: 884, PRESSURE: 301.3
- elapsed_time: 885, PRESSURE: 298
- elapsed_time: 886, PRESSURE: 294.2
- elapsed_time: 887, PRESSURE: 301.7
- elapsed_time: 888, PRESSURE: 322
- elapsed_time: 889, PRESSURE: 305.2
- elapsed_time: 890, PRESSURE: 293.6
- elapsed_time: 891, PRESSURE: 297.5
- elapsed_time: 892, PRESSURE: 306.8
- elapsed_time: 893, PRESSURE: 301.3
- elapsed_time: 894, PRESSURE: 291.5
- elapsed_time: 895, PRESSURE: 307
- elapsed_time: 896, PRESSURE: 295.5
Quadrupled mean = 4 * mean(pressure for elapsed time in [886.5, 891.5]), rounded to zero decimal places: 1216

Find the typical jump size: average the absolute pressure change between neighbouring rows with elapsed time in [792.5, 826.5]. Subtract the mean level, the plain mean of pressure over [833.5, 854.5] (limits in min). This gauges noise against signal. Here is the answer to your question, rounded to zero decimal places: -208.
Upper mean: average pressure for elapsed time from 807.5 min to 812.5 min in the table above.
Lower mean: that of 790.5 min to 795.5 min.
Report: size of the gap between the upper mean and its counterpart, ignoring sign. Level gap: 11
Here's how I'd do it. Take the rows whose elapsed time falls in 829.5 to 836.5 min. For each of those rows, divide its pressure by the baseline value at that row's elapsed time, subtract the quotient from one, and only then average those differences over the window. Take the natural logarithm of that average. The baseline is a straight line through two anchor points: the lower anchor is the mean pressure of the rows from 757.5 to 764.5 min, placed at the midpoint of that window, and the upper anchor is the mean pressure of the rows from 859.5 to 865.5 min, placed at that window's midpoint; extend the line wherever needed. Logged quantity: -1.28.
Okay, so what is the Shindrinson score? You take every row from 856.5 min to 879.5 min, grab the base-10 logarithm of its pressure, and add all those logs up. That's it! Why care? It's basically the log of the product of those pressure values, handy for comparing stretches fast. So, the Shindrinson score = 56.6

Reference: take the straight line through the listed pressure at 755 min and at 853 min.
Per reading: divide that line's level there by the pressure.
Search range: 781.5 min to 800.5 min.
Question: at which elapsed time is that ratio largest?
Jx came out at 787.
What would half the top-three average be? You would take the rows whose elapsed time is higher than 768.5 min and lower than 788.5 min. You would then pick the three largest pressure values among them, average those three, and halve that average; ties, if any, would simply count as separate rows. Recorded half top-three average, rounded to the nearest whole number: 124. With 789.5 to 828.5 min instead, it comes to 133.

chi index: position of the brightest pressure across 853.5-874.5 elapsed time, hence 873 min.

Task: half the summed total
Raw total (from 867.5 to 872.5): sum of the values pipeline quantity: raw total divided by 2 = 719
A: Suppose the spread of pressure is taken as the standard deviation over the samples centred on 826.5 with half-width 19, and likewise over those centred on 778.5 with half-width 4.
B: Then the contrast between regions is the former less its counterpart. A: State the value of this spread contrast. 16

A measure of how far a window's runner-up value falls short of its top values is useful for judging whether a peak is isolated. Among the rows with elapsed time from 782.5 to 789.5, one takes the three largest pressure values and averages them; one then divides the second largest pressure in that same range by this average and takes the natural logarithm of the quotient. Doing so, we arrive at 0.0029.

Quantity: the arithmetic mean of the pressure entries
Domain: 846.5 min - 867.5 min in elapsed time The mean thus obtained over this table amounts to 272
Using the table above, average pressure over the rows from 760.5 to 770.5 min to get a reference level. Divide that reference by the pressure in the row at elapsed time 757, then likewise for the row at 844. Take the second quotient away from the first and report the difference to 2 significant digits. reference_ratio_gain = -0.21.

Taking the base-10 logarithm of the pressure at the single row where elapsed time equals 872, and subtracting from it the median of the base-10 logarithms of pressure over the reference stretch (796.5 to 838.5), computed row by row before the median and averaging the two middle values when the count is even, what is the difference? 0.12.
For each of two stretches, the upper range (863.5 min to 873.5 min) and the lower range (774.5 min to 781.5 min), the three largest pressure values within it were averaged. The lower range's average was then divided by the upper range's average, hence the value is 0.80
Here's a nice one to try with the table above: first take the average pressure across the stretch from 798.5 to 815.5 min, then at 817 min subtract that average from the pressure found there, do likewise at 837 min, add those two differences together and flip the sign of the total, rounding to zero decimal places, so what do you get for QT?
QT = 50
